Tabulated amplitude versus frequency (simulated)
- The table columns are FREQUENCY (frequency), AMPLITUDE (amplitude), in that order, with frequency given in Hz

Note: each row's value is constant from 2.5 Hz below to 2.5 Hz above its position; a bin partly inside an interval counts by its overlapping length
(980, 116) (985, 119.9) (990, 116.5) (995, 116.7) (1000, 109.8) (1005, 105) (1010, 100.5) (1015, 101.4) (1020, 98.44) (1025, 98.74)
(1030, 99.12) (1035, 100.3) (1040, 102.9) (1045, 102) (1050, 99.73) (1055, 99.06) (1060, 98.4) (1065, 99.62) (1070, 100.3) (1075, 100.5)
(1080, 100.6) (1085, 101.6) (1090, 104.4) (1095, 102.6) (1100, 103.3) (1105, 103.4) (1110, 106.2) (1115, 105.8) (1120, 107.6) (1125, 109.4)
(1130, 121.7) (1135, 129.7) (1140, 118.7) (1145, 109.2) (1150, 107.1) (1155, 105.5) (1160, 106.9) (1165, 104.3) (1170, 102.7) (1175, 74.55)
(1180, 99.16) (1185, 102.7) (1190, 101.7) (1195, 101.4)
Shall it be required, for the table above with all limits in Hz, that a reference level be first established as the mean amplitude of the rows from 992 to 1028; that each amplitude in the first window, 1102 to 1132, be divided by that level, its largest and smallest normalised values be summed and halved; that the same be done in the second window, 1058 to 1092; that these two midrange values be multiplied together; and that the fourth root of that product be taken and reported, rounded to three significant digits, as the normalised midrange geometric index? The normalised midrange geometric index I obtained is 1.01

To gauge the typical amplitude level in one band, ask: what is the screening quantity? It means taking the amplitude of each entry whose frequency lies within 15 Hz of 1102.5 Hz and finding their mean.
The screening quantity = 104.3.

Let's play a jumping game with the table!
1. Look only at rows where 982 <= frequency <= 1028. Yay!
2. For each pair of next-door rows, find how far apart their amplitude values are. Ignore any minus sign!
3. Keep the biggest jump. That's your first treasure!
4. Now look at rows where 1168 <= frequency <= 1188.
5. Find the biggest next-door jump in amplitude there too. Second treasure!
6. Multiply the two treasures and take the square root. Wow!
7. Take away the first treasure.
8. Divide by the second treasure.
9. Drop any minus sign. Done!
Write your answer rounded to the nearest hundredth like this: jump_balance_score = 0.25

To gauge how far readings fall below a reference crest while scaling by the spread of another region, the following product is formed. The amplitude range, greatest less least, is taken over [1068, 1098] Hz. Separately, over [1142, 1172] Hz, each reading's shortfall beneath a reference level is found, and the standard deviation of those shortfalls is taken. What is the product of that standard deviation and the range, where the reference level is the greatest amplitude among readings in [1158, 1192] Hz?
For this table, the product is 9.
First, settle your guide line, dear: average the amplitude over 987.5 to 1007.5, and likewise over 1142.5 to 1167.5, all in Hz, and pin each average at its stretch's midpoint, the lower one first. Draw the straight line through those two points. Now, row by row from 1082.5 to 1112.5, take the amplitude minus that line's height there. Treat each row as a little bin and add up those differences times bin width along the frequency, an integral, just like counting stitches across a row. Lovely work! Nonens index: -150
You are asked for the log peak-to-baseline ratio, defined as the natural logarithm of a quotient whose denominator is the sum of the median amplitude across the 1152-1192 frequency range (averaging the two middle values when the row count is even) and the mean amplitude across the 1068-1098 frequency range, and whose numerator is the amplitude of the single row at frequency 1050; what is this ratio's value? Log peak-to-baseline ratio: -0.72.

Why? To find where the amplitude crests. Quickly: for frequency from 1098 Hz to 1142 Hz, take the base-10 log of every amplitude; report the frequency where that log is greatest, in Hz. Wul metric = 1135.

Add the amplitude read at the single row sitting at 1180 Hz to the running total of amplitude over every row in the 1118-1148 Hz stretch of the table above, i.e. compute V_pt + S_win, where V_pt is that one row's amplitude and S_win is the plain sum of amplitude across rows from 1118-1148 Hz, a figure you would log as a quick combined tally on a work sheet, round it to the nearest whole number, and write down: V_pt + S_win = 795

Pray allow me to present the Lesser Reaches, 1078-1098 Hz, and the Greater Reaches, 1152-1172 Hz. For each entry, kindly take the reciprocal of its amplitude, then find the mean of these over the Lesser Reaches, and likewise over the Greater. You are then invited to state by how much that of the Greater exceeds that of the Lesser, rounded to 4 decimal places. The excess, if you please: -0.0002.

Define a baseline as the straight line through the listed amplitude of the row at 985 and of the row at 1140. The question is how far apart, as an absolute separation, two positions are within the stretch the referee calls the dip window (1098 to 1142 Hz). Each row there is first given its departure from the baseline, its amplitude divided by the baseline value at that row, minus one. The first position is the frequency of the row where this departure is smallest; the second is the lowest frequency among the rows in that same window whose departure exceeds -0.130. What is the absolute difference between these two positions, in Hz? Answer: 10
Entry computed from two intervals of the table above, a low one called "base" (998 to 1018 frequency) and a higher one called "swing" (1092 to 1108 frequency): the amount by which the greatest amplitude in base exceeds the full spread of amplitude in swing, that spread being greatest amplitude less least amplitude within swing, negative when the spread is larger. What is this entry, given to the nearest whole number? 109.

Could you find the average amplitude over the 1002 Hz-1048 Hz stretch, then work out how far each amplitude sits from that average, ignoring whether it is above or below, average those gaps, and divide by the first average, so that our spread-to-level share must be 0.017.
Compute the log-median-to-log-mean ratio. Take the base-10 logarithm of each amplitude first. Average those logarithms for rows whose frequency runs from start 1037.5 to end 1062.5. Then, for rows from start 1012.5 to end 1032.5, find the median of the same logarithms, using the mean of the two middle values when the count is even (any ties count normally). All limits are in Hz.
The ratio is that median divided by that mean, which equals 0.997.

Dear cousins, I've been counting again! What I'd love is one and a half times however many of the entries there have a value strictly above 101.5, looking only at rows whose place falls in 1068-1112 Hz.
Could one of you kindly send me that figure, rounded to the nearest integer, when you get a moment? 9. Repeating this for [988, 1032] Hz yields 6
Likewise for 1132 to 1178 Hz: 12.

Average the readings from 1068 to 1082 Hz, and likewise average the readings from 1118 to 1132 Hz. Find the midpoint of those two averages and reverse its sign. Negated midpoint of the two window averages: -107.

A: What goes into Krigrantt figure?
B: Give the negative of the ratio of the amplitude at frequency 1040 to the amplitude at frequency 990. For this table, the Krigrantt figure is -0.88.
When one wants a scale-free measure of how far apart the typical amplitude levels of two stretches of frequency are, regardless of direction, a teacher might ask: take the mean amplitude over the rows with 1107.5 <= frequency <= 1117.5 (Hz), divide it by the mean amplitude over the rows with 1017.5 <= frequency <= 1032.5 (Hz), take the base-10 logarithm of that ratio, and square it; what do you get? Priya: 0.001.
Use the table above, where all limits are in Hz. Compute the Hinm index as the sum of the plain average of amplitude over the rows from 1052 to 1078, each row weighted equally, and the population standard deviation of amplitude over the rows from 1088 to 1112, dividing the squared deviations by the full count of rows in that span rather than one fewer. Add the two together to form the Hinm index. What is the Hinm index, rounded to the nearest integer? 101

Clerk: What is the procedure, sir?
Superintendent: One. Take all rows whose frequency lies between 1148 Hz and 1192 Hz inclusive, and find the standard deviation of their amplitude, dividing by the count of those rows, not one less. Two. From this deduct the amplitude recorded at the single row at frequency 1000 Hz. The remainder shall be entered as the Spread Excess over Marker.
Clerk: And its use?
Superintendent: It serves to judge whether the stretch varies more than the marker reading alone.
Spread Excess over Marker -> -100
